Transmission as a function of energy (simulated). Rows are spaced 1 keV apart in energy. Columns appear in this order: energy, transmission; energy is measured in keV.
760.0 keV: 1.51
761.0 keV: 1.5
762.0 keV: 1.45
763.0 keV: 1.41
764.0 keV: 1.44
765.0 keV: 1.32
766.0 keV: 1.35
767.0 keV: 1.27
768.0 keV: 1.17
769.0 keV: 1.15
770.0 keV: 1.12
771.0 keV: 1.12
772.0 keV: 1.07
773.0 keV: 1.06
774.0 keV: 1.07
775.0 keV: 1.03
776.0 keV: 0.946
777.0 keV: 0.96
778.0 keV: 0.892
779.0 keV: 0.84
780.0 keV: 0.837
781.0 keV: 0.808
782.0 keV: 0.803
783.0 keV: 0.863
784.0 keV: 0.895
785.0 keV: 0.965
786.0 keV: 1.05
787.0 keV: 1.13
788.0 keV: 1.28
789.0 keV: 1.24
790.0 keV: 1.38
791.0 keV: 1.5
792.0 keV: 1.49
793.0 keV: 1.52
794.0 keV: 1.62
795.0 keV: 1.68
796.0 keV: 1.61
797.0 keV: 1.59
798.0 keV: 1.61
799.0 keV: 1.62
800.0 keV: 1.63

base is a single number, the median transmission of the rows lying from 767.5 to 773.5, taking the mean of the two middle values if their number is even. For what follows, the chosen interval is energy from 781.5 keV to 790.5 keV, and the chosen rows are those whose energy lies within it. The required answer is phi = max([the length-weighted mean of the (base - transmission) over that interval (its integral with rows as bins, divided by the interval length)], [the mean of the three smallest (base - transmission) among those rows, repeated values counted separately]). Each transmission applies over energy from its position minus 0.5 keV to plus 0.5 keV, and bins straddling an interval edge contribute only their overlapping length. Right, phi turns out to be 0.05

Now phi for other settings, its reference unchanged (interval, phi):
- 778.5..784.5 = 0.28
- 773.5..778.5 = 0.14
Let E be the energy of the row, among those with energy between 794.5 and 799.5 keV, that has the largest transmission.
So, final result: 795.0 keV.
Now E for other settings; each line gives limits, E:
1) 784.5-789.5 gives 788.0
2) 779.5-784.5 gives 784.0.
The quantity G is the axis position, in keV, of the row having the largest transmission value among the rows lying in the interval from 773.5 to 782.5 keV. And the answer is 774.0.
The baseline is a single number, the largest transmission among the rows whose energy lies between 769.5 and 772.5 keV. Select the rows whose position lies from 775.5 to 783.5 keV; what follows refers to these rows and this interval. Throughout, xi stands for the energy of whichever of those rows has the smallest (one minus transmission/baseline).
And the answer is 777.0 keV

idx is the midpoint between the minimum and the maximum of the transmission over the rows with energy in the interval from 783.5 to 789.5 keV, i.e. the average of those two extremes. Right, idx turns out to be 1.1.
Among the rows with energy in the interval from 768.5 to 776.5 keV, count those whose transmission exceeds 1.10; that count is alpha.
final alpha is 3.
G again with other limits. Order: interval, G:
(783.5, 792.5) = 791.0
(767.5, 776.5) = 768.0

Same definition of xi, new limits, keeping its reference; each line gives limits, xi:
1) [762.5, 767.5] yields 764.0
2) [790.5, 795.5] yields 795.0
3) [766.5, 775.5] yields 767.0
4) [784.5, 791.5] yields 791.0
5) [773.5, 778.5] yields 774.0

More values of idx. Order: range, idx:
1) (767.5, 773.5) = 1.1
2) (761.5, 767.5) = 1.4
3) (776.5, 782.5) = 0.9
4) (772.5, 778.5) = 1.0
